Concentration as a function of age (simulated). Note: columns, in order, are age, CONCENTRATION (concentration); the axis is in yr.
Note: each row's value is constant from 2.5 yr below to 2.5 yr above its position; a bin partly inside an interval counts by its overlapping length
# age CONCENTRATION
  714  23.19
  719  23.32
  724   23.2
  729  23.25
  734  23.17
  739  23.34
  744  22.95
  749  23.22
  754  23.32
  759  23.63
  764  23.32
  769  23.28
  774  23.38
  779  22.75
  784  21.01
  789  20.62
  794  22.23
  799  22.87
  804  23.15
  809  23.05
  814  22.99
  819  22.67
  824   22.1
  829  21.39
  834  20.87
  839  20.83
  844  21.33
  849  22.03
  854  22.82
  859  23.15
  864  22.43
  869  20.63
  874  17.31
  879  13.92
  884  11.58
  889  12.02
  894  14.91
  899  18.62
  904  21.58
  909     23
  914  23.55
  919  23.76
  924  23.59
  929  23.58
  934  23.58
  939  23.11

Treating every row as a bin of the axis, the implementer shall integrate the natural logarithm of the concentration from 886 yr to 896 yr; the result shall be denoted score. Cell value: 26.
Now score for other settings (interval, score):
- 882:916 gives 97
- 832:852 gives 61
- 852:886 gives 99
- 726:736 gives 31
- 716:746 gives 94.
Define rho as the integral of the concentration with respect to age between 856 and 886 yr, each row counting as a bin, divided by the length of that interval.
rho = 18.4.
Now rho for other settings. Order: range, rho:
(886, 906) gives 16.5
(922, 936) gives 23.6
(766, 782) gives 23.1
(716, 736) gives 23.2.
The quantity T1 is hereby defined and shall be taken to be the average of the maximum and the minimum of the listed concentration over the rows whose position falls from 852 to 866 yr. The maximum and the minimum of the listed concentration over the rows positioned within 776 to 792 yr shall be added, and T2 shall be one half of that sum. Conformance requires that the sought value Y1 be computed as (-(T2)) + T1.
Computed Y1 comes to 1.1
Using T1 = 22.8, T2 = 21.7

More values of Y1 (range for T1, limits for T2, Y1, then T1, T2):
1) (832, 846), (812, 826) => -1.5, 21.1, 22.5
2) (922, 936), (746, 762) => 0.2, 23.6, 23.4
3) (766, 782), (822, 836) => 1.6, 23.1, 21.5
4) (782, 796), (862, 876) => 1.6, 21.4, 19.9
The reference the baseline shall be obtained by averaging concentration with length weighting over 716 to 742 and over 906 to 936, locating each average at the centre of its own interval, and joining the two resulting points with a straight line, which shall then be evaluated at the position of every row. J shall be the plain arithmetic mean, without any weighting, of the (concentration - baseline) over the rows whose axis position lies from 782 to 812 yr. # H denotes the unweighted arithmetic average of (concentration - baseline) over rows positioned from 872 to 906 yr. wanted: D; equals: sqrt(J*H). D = 3.0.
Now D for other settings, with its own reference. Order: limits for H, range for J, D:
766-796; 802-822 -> 0.6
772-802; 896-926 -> 1.1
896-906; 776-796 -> 2.4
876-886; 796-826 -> 2.4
